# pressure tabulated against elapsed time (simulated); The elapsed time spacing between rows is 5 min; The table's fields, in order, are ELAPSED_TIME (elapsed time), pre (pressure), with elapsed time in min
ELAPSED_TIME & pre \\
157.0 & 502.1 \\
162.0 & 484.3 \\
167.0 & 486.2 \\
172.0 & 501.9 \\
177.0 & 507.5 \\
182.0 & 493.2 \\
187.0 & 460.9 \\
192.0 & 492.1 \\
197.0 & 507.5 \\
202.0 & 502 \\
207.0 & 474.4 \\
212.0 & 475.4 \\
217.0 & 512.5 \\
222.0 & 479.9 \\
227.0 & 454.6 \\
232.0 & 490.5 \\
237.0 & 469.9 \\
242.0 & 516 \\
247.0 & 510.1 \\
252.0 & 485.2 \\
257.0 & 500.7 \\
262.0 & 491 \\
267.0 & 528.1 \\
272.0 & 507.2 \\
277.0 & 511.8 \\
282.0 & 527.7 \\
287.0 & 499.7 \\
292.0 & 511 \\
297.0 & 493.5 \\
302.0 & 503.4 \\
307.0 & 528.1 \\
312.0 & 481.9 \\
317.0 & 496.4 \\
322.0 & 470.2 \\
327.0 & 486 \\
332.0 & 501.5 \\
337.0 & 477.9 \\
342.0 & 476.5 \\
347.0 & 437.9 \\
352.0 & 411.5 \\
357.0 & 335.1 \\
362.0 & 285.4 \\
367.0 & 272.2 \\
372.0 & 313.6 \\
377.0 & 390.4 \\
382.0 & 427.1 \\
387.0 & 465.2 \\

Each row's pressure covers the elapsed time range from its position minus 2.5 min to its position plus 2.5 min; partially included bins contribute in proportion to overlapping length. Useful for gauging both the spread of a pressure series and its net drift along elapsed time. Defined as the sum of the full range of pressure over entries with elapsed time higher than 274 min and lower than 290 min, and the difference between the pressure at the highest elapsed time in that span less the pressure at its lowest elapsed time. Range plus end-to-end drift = 16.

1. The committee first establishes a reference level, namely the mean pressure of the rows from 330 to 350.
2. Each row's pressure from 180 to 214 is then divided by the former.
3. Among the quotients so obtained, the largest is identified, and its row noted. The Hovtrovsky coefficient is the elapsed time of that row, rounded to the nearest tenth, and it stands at 197.0 min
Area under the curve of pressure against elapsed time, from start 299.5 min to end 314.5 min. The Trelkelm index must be 7567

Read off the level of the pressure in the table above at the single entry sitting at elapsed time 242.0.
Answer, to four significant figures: 516.0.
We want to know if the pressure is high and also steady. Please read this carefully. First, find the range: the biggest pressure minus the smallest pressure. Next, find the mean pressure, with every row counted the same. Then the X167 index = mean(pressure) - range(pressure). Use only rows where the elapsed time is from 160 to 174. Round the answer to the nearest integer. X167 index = 473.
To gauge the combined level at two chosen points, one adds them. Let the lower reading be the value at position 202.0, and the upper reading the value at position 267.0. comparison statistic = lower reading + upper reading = 1030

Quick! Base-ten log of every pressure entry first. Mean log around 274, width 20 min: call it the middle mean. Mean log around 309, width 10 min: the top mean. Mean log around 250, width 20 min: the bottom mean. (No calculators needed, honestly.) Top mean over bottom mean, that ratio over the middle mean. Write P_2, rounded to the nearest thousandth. 0.369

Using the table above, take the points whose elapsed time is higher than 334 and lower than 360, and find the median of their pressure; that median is 438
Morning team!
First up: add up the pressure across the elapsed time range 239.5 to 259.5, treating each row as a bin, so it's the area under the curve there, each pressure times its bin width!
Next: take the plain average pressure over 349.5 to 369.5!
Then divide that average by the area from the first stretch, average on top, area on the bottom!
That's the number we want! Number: 0.032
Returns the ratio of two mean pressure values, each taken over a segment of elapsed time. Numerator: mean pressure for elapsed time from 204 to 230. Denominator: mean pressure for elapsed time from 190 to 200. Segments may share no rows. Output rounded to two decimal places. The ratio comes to 0.96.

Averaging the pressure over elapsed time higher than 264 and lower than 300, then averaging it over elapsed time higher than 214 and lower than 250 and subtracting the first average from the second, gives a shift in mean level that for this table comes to -21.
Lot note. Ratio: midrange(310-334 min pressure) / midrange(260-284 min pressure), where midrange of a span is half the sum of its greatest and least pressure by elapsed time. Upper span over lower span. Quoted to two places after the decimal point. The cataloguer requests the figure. 0.95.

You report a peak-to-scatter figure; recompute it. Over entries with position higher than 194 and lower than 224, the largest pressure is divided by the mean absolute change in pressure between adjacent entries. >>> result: 25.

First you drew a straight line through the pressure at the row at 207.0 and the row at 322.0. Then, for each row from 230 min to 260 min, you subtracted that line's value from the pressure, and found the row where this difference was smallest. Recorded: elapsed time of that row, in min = 237.0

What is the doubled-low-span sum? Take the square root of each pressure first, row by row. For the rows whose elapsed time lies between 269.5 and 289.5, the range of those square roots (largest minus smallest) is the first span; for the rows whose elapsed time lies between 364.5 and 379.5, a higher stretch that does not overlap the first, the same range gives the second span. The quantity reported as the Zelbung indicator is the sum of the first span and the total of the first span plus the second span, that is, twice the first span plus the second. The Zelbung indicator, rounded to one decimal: 4.5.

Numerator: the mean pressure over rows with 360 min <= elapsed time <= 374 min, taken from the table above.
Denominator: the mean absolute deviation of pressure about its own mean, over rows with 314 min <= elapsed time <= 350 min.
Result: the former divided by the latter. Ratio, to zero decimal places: 20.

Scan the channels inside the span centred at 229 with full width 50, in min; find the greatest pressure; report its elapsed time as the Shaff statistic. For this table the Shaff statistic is 242.0 min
